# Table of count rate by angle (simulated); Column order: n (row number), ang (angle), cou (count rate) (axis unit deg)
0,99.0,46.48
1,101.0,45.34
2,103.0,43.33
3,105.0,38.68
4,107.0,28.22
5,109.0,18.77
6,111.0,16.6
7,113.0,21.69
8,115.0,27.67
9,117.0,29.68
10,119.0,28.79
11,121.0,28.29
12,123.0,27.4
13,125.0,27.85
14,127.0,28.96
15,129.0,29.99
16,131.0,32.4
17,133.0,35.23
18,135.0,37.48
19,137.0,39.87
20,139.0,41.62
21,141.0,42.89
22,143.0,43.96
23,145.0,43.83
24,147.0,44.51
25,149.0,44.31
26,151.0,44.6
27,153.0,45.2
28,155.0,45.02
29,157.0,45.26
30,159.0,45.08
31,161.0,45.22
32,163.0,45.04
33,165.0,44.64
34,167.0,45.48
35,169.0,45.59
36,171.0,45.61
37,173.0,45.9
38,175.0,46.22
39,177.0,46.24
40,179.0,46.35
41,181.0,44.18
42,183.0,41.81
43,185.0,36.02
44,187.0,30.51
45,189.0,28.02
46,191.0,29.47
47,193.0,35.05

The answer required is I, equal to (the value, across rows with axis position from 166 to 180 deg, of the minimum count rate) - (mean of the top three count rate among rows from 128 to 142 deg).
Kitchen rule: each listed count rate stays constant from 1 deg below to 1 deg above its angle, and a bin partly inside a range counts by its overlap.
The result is 4.0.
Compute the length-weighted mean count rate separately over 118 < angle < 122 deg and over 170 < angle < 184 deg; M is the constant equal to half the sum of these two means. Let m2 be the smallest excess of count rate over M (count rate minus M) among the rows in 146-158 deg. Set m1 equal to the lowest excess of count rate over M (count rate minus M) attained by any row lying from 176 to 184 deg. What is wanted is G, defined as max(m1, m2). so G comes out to 7.45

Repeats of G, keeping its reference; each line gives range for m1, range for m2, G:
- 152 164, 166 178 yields 8.62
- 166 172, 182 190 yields 8.62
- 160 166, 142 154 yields 7.78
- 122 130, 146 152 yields 7.45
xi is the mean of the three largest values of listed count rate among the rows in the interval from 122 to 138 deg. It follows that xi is 38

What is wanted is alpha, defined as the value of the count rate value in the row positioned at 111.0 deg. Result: 16.6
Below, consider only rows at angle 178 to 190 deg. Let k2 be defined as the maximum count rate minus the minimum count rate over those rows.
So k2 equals 18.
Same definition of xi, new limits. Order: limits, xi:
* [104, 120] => 32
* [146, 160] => 45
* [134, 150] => 44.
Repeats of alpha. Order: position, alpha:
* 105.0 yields 38.68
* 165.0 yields 44.64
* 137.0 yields 39.87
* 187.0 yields 30.51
